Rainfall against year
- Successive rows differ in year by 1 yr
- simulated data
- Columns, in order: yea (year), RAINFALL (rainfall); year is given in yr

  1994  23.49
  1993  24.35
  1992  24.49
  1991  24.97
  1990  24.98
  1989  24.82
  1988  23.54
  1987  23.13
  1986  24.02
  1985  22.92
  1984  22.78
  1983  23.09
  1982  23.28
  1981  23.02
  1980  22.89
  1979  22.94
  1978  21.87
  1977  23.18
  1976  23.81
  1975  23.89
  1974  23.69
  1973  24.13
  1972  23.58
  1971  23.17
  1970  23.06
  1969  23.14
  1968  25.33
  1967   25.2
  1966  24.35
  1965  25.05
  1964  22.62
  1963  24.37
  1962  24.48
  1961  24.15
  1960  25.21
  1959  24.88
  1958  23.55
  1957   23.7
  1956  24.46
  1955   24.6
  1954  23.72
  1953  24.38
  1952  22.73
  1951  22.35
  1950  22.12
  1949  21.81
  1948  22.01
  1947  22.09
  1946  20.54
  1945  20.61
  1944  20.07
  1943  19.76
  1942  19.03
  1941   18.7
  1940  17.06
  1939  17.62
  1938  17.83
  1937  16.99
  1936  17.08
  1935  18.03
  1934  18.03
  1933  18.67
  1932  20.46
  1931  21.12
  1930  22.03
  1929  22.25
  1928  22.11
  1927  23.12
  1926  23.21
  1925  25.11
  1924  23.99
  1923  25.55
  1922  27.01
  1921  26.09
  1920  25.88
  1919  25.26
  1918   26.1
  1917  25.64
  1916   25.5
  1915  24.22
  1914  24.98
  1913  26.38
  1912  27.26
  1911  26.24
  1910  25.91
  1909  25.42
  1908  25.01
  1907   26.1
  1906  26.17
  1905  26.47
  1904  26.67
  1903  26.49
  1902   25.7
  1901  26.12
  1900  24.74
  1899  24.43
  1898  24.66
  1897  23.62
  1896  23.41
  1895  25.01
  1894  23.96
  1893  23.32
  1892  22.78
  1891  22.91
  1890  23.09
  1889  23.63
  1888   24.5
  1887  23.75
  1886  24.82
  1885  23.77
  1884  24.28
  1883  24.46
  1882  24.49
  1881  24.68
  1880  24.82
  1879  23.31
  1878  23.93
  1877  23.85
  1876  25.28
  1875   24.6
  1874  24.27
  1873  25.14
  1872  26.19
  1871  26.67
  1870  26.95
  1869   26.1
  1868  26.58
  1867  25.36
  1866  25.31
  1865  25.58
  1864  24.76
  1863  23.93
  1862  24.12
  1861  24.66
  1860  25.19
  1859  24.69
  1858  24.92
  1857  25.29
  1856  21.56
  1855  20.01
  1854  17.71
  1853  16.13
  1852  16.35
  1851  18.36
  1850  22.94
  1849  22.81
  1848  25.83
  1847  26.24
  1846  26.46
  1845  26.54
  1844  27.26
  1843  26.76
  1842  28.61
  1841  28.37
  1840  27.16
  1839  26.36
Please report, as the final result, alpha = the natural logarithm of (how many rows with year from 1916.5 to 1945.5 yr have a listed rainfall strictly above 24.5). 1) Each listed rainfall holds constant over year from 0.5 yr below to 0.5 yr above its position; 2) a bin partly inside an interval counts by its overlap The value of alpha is 2.1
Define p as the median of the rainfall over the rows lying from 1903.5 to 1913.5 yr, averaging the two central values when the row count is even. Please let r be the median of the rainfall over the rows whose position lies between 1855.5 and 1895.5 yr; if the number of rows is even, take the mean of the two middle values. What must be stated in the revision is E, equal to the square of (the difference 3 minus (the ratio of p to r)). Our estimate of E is 3.7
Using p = 26.2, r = 24.6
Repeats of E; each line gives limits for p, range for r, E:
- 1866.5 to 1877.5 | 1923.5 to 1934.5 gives 3.4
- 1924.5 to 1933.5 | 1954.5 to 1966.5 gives 4.4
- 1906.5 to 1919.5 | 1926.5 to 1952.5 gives 3.1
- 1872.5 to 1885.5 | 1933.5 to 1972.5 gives 3.7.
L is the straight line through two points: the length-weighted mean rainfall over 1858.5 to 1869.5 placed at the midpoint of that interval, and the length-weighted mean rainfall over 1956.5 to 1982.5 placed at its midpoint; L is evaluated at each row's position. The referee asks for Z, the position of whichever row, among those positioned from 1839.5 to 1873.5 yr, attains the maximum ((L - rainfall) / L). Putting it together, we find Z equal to 1853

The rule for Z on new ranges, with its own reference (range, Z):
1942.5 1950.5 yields 1943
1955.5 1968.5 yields 1964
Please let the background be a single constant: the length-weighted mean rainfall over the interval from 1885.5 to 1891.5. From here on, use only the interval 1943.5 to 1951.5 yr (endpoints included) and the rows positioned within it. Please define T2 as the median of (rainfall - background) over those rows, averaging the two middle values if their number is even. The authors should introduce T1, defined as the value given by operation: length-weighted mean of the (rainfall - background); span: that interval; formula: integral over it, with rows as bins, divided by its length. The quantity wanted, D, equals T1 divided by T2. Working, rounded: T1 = -2.3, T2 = -1.9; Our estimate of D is 1.25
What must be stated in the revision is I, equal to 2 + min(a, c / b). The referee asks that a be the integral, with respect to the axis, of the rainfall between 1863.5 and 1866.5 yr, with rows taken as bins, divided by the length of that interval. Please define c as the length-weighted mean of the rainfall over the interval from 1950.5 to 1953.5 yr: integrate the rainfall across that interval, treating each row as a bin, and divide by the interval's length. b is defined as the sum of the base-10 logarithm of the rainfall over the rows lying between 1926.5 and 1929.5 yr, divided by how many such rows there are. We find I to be 19.1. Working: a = 25.2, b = 1.35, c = 23.2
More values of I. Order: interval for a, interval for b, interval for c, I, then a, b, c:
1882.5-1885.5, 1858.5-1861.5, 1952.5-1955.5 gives 19.4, 24.2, 1.40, 24.2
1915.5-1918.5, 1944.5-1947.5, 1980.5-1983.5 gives 19.5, 25.7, 1.32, 23.1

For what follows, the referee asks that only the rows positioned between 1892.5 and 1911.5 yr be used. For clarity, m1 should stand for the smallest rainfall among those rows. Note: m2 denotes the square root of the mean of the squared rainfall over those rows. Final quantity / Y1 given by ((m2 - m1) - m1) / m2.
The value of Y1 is -0.85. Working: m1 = 23.32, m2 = 25.3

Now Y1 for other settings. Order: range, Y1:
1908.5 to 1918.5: -0.88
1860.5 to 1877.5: -0.89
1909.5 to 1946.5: -0.51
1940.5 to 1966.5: -0.64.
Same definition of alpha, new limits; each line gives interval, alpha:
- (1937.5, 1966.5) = 1.4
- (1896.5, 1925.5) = 3.2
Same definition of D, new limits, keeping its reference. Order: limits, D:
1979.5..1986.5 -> 0.84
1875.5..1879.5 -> 2.90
